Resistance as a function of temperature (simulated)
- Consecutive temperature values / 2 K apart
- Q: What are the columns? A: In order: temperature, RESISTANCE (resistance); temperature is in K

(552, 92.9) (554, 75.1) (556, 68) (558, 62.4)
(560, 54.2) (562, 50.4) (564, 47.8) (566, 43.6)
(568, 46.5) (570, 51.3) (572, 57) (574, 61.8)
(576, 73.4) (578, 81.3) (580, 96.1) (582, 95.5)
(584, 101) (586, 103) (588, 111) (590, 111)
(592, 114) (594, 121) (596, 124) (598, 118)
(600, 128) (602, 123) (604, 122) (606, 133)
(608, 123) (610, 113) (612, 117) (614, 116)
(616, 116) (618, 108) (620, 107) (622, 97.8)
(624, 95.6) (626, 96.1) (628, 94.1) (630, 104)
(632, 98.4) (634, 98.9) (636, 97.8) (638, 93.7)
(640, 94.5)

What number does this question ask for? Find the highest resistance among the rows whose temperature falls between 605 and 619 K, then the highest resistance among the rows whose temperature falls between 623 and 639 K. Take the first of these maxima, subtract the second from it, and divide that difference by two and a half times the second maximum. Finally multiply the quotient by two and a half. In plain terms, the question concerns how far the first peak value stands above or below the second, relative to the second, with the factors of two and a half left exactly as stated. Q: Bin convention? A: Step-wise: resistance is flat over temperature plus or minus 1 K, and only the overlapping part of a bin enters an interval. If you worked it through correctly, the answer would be 0.3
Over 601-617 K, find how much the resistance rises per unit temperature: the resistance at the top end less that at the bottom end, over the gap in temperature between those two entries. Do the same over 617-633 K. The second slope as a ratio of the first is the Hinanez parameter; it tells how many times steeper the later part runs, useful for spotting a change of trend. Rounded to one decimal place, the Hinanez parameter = 1.4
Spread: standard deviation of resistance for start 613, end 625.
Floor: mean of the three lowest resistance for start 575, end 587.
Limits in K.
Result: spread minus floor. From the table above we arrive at -75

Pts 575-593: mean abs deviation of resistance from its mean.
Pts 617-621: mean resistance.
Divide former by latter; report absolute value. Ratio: 0.10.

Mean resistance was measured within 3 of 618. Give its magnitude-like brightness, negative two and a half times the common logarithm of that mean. -5.11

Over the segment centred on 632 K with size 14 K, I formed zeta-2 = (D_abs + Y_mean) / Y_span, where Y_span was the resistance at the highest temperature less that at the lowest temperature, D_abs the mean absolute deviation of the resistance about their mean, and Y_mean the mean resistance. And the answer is -42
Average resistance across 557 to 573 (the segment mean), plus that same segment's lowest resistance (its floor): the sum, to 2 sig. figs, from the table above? 95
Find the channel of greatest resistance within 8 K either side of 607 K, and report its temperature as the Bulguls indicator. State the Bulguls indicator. 606 K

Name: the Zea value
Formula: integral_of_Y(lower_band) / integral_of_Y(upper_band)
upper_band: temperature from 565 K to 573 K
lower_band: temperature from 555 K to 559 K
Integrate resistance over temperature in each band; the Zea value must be 0.7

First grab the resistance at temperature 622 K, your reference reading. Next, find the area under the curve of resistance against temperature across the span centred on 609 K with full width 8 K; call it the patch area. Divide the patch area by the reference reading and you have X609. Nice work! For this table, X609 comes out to 9.9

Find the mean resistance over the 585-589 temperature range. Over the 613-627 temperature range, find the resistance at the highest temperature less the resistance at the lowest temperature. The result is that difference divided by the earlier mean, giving -0.2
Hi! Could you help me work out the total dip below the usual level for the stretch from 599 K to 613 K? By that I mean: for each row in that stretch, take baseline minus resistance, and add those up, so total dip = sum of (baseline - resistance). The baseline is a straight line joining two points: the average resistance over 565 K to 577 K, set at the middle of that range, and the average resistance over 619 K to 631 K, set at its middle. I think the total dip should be -272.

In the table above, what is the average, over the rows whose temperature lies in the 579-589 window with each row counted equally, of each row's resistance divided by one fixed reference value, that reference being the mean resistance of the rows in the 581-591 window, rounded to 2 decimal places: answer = 0.97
